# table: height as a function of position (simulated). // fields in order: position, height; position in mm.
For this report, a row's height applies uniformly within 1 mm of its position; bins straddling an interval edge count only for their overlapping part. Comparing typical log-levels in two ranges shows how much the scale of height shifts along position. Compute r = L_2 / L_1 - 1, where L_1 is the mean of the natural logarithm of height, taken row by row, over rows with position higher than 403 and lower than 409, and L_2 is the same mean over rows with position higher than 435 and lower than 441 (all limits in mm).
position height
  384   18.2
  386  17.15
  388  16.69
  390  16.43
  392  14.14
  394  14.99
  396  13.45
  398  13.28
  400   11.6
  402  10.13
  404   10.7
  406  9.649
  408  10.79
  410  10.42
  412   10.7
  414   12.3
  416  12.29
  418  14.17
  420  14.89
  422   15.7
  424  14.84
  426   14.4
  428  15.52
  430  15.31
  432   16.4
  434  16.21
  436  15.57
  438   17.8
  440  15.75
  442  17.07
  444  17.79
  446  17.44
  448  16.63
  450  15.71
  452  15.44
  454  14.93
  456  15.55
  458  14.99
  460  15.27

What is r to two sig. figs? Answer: 0.19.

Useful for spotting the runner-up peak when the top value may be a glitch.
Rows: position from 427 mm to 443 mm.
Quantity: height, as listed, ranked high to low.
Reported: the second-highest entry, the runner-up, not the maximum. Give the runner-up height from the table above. 17.07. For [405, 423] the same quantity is 14.89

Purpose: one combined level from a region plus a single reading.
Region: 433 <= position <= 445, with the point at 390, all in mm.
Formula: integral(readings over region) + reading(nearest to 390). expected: 217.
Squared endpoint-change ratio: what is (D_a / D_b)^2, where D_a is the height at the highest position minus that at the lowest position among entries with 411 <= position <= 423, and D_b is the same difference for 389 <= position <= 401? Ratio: 1.1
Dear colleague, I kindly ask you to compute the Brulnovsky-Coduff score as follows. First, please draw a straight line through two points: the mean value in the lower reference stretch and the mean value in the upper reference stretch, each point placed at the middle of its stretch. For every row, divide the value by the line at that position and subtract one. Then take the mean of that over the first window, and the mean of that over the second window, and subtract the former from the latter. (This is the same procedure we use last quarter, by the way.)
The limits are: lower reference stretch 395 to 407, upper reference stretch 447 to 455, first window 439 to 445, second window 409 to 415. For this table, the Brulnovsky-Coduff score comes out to -0.23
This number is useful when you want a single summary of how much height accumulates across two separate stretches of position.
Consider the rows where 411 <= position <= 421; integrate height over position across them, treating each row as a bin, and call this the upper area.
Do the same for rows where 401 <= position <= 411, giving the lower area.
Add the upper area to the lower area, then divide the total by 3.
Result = 77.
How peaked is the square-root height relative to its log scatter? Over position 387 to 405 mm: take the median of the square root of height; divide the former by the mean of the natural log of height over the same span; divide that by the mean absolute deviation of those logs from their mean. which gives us 10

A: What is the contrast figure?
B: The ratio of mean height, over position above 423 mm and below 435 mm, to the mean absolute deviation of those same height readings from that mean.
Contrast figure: 26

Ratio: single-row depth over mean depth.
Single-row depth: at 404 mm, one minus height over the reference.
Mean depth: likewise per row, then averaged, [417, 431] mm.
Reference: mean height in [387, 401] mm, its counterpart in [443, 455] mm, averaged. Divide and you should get 13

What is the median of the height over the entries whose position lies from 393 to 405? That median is 12.4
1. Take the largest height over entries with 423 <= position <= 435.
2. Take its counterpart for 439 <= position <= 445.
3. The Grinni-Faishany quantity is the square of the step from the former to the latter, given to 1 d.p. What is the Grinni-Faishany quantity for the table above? 1.9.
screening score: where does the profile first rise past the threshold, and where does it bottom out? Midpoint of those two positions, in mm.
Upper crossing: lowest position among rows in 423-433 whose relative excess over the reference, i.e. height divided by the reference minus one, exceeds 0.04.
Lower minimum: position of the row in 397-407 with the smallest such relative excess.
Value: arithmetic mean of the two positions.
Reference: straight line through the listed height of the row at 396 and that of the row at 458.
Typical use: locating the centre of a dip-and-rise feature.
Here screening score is 415 mm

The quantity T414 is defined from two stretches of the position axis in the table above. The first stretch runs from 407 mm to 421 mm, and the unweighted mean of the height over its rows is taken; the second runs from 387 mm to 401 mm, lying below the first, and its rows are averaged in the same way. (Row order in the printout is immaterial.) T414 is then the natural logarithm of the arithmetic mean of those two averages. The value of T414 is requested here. 2.59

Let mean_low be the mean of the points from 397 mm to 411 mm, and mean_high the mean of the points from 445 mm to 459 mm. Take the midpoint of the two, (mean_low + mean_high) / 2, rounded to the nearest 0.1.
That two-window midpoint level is 13.4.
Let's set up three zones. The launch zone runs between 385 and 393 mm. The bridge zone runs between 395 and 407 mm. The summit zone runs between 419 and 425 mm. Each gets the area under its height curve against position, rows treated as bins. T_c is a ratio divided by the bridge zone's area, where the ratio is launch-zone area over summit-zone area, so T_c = 0.010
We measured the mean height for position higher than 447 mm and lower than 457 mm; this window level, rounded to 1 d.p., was 15.7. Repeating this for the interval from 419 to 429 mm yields 15.1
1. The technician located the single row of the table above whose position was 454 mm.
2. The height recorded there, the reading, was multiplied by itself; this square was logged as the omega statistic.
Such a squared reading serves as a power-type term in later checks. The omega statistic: 223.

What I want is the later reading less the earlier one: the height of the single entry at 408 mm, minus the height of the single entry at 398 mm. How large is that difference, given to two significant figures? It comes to -2.5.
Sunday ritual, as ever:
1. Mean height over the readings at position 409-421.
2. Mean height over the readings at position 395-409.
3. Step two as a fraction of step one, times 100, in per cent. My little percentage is 91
